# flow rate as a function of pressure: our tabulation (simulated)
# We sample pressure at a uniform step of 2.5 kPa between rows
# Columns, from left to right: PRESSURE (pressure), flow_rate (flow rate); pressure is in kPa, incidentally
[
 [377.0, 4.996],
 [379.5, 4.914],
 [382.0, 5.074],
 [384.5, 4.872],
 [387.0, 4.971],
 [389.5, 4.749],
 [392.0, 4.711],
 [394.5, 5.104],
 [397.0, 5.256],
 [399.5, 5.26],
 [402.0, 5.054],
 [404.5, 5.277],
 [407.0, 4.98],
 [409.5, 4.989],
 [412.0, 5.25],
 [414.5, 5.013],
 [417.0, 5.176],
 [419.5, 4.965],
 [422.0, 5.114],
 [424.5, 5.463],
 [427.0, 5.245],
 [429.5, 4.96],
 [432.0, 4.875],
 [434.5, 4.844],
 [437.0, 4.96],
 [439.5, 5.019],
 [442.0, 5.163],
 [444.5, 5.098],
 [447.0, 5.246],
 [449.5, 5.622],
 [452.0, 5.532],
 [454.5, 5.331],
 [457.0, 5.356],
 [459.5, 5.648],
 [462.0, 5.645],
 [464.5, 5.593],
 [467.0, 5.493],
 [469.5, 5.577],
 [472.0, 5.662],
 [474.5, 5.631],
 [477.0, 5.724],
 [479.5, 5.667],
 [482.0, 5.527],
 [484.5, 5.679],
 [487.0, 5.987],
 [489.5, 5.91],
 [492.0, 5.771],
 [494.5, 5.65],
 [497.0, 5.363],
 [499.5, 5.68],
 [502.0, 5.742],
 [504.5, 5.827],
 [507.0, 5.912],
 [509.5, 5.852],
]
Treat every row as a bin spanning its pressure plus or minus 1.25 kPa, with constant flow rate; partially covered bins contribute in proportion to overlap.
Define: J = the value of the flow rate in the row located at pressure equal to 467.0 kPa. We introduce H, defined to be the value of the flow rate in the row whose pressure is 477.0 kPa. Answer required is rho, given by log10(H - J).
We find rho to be -0.6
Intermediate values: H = 5.724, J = 5.493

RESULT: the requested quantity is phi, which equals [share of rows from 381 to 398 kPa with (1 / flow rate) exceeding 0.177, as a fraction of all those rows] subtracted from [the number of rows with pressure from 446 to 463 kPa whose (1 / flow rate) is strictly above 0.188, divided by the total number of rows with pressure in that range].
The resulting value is -0.86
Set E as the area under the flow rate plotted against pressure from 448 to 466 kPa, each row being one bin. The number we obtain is 100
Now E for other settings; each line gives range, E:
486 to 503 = 97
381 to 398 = 84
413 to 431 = 92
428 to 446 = 90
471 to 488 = 97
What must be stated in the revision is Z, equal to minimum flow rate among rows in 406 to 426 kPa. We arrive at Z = 4.965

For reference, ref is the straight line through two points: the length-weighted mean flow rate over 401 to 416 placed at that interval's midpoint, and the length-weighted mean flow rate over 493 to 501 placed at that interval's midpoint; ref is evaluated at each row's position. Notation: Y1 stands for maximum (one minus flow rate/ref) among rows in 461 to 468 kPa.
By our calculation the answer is -0.015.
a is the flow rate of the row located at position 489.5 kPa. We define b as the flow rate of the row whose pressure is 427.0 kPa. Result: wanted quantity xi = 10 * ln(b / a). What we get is -1.2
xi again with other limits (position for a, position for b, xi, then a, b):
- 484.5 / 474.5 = -0.1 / 5.679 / 5.631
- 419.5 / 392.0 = -0.5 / 4.965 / 4.711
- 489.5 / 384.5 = -1.9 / 5.91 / 4.872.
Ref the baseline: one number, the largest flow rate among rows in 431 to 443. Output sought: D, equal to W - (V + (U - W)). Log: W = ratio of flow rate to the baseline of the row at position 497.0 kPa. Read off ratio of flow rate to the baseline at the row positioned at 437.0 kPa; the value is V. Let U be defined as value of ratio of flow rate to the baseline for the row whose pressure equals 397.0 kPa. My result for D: 0.10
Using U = 1.02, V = 0.96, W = 1.04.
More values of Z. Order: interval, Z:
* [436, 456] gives 4.96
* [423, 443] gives 4.844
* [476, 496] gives 5.527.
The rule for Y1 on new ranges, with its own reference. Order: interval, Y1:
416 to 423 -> 0.037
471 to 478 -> -0.032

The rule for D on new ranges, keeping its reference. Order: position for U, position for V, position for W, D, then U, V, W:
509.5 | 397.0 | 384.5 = -0.26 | 1.13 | 1.02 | 0.94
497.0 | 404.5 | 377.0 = -0.13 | 1.04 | 1.02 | 0.97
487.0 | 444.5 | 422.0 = -0.17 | 1.16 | 0.99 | 0.99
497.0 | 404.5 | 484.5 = 0.14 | 1.04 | 1.02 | 1.10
